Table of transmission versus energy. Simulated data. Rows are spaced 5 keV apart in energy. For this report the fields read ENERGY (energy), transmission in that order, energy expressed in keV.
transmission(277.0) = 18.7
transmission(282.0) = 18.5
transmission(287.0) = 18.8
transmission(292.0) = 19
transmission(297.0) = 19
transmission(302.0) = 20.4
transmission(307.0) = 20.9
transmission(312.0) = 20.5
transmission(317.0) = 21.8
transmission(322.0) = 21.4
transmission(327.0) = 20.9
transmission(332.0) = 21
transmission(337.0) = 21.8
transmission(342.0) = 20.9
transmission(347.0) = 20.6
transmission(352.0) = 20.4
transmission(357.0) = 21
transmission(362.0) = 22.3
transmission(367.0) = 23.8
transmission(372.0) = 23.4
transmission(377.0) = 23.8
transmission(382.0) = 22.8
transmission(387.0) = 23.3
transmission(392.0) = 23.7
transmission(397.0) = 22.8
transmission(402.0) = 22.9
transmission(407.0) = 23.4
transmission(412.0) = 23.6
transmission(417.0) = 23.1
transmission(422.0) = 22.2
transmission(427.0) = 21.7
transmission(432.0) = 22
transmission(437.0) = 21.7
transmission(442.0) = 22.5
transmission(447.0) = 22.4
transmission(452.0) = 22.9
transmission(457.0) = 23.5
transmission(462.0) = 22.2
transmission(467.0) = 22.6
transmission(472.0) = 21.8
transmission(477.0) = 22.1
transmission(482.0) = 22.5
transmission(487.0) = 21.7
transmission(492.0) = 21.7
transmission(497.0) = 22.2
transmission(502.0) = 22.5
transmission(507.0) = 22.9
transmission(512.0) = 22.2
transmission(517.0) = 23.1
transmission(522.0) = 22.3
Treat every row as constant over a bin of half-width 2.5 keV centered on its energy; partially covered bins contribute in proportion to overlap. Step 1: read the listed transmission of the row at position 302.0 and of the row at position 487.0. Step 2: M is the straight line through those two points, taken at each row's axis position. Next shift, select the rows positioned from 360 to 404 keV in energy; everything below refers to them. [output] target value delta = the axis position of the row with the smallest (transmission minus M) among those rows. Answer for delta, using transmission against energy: 362.0 keV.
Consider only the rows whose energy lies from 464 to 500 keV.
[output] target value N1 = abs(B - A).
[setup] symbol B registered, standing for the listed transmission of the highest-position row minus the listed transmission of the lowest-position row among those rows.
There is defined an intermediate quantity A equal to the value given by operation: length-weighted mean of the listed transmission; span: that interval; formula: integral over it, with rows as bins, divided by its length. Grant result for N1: 22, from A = 22.1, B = -0.4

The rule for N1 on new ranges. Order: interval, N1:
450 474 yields 24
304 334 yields 21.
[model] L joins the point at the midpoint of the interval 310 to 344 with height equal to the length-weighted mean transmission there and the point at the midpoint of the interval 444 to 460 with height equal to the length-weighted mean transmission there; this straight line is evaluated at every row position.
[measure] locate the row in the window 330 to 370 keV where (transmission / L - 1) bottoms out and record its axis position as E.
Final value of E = 352.0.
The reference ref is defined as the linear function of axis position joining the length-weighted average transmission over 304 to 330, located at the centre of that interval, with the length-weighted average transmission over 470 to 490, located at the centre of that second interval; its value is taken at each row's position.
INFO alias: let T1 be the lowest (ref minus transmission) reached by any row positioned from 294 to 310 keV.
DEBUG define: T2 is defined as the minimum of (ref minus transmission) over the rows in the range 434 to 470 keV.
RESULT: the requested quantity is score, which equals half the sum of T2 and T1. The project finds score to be -0.74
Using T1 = 0.1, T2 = -1.6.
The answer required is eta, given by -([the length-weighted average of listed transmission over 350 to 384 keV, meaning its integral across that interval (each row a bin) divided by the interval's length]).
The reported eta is -22.5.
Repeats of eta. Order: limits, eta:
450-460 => -23.2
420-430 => -21.9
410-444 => -22.4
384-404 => -23.2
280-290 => -18.7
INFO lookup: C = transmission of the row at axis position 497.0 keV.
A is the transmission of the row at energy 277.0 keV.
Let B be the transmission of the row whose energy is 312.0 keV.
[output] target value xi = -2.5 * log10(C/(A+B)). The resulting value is 0.62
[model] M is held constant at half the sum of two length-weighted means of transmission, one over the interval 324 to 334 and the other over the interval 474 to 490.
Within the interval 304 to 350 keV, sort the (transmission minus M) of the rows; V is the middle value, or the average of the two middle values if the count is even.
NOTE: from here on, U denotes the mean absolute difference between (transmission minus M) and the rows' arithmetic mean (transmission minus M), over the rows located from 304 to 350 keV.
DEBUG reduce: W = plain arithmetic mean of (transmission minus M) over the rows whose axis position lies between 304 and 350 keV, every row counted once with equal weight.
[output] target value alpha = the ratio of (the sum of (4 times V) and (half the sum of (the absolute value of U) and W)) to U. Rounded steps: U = 0.39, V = -0.62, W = -0.44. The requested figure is -6.5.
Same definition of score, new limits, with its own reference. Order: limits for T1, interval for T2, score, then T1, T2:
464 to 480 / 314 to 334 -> -0.68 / -0.7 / -0.7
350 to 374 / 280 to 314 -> -1.15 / -2.4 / 0.1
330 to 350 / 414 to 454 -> -1.02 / -0.6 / -1.4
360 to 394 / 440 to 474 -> -2.02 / -2.4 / -1.6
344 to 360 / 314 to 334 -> -0.20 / 0.3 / -0.7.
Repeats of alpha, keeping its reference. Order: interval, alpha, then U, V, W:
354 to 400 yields 12.0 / 0.68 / 1.78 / 1.46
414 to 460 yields 8.5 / 0.49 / 0.88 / 0.92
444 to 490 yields 10.1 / 0.41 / 0.88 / 0.89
